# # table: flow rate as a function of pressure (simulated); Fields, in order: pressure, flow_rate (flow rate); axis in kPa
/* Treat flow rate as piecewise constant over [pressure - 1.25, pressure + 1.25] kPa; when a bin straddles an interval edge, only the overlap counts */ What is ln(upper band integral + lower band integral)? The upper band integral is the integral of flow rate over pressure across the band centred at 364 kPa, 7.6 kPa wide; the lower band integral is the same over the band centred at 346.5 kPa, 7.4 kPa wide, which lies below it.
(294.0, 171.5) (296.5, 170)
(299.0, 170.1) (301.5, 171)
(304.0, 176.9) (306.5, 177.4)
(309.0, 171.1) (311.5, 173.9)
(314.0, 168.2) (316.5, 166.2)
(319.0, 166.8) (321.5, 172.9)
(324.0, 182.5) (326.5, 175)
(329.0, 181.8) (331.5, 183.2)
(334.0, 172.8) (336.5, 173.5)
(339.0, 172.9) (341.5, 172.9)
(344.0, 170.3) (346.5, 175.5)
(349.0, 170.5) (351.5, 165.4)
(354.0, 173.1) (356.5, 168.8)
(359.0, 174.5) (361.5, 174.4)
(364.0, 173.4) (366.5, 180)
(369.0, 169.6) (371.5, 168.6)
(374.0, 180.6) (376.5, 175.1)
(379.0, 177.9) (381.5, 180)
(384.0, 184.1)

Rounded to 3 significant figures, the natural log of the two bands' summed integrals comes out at 7.87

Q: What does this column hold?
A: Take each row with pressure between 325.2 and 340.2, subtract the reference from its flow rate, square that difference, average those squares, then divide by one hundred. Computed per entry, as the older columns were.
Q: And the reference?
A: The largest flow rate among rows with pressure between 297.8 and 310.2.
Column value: 0.19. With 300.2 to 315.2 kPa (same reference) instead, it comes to 0.30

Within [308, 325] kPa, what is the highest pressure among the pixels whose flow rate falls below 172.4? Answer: 319.0 kPa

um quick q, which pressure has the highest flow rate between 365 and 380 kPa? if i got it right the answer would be 374.0 kPa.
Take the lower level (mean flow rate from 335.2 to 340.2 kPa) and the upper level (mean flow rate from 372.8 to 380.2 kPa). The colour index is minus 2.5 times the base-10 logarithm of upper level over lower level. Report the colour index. -0.029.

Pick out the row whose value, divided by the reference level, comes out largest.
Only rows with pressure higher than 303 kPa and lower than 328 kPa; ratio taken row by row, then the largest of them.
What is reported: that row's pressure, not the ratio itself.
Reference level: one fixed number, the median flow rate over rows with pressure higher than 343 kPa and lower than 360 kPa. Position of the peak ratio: 324.0 kPa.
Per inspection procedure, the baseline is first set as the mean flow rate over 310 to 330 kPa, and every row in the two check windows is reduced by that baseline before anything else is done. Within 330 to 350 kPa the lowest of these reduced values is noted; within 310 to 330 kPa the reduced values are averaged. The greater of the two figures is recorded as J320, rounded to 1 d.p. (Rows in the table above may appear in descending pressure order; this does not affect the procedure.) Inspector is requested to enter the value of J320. 0.0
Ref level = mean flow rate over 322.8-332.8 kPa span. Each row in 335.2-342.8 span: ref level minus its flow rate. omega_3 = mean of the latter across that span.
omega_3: 7.5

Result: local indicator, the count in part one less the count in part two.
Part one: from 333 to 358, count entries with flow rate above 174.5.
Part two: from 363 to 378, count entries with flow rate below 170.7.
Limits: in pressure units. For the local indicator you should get -1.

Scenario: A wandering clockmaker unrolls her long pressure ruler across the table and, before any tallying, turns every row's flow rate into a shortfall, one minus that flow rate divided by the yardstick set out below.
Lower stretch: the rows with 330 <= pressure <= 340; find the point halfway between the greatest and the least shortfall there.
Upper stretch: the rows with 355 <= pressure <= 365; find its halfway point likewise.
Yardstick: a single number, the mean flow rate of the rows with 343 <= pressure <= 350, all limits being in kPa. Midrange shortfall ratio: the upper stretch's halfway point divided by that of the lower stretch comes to -0.1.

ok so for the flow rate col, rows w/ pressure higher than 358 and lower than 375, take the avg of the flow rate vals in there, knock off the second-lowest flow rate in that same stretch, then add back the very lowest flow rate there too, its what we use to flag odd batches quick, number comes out 173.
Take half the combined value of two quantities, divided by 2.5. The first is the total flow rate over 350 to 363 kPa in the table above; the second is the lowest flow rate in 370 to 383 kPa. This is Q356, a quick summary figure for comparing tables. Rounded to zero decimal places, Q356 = 205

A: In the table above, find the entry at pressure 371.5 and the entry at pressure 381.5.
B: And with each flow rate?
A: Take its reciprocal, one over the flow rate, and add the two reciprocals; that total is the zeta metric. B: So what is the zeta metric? 0.0115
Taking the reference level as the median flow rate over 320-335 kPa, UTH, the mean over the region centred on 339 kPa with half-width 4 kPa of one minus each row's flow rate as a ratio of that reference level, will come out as 0.030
